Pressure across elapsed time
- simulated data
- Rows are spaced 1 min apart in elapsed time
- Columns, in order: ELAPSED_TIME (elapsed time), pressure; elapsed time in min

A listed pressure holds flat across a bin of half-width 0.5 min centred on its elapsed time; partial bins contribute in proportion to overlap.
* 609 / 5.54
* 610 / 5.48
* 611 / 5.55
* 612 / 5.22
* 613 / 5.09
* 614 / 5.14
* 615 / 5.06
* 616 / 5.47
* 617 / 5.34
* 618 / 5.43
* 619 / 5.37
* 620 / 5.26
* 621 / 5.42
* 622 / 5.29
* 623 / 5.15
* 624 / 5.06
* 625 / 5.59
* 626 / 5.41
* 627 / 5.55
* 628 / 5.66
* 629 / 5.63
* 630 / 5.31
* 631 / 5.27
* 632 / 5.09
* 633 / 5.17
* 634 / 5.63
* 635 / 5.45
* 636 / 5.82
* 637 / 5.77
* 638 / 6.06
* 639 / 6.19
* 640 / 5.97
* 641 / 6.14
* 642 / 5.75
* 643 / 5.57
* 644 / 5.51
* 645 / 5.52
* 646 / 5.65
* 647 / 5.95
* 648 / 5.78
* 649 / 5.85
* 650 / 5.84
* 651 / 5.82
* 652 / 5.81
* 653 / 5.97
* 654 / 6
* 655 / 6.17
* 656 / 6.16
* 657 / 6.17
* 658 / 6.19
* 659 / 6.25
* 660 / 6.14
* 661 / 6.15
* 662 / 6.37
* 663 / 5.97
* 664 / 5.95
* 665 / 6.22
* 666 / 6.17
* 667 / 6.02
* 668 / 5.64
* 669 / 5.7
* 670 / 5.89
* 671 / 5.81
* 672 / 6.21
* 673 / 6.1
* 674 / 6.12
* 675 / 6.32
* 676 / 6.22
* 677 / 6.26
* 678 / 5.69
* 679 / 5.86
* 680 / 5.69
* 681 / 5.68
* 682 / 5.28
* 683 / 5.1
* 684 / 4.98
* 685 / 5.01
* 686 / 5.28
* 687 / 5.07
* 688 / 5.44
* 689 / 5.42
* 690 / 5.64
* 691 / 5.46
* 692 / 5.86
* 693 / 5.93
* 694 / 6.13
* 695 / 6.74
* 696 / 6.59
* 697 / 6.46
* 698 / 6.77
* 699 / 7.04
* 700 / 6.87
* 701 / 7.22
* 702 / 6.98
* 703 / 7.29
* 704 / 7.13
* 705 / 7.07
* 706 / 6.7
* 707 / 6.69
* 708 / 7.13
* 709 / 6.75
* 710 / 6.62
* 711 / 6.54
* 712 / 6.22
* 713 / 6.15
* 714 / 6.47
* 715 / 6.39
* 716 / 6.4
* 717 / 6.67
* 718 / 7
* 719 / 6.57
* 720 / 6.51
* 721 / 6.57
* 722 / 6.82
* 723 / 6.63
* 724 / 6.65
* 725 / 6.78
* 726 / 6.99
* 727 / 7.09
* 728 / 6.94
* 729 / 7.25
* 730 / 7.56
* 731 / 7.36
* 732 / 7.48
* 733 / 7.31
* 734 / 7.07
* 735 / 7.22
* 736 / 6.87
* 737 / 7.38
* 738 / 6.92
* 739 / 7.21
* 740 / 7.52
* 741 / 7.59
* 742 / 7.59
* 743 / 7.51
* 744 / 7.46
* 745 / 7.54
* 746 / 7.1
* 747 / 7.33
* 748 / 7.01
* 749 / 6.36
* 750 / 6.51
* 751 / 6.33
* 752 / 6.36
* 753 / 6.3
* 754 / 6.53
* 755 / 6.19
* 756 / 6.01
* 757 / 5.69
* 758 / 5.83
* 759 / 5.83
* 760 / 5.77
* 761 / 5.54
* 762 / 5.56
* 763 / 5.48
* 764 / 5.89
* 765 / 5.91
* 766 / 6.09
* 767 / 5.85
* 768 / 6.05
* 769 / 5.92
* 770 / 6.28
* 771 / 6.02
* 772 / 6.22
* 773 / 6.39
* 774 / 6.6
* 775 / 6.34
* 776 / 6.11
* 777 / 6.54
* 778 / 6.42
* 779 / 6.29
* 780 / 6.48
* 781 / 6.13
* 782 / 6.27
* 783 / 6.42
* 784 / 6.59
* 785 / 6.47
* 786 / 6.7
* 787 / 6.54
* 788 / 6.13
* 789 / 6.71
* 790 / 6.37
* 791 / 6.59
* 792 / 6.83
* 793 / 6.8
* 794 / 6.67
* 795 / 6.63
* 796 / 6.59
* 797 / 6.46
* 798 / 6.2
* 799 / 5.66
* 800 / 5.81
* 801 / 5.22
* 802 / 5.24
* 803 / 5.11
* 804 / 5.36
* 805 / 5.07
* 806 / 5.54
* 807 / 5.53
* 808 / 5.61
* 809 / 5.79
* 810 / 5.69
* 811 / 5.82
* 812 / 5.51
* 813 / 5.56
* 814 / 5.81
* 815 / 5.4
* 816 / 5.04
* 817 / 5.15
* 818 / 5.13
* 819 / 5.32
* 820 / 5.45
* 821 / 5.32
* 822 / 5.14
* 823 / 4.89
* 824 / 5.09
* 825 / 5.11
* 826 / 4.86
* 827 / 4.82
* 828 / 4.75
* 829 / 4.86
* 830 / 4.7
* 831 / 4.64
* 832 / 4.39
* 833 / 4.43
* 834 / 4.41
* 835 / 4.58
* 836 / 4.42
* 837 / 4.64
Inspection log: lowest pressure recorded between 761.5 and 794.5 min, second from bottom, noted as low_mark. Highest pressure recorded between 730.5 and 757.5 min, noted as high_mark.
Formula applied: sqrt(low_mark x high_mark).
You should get 6.50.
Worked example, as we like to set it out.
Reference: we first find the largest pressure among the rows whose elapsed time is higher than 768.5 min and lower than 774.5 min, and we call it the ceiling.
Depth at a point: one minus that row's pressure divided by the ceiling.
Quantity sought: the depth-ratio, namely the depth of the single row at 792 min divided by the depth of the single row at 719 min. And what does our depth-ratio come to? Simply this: -7.7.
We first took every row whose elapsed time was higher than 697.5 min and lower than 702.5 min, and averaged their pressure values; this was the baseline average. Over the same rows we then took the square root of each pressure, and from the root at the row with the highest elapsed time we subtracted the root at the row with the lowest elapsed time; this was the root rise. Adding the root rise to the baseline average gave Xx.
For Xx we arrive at 7.0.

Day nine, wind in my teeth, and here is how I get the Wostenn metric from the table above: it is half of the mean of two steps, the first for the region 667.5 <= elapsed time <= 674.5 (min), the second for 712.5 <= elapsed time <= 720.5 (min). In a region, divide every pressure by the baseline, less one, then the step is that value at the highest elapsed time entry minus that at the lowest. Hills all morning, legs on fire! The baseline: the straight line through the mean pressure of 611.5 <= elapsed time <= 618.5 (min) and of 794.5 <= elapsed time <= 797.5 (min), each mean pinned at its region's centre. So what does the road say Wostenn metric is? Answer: 0.032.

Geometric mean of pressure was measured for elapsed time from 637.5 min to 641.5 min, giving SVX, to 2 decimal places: 6.09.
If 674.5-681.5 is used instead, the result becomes 5.95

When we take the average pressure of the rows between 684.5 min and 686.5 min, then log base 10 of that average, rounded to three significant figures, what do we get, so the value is 0.711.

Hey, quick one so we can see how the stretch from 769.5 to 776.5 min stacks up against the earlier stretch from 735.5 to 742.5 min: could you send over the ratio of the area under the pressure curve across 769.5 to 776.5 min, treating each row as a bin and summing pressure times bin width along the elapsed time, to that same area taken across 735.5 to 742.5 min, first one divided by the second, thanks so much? 0.86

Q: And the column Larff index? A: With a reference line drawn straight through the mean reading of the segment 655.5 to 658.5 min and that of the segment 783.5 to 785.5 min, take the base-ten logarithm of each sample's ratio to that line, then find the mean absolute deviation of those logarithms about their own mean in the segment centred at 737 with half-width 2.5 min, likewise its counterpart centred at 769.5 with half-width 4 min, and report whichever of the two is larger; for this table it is 0.0110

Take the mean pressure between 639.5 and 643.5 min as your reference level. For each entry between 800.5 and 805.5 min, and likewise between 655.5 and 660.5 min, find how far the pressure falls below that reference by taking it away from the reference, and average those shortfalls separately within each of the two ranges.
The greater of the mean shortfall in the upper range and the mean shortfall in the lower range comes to 0.7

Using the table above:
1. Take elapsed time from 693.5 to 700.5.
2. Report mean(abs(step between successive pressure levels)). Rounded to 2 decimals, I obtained 0.27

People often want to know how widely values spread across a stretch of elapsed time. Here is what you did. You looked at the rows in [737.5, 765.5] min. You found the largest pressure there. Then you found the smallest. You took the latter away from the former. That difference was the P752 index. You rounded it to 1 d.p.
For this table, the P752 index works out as 2.1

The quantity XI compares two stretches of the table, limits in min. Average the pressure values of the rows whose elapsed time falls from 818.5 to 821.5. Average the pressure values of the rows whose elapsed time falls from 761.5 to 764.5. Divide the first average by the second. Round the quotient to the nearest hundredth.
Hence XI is 0.95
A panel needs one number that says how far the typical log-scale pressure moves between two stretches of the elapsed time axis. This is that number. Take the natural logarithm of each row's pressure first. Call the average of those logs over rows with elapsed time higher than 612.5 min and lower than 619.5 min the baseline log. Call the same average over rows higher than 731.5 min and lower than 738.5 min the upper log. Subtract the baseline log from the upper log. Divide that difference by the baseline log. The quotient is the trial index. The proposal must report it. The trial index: 0.19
